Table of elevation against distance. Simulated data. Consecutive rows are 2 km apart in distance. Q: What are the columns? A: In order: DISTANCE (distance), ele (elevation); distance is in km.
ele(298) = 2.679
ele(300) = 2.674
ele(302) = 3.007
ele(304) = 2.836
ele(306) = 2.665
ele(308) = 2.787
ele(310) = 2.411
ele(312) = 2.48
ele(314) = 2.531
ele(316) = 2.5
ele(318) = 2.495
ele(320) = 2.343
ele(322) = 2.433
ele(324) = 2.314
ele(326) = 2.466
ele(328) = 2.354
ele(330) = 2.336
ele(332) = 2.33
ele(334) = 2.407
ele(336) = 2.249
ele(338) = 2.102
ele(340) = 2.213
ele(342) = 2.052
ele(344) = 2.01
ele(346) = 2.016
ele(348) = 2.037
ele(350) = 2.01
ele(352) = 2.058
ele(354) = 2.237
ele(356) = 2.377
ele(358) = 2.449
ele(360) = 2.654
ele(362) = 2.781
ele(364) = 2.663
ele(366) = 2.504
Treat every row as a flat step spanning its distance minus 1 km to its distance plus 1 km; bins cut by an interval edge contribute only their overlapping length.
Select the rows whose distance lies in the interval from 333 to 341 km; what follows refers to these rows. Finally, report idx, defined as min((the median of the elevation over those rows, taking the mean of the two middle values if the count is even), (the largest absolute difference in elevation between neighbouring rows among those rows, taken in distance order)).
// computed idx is 0.158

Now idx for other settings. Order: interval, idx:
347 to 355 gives 0.179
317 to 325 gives 0.152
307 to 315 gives 0.376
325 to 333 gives 0.112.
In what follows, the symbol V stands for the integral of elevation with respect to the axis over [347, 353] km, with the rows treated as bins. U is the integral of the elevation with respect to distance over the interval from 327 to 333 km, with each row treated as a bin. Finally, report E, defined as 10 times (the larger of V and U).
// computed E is 140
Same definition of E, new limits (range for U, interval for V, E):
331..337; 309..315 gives 148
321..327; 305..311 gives 157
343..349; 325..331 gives 143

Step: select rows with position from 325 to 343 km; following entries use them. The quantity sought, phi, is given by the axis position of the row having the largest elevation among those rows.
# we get 326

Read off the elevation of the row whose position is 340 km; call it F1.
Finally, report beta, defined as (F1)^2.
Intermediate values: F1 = 2.213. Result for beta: 4.9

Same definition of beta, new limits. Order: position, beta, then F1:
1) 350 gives 4.0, 2.01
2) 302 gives 9.0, 3.007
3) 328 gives 5.5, 2.354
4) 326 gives 6.1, 2.466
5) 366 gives 6.3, 2.504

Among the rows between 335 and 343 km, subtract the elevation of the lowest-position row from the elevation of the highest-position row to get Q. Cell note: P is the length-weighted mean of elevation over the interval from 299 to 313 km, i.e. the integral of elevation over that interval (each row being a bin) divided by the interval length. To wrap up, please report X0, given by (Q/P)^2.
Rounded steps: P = 2.7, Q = -0.20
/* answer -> 0.005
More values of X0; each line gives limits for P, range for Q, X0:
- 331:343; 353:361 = 0.035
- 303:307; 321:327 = 0.000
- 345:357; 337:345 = 0.002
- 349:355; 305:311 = 0.015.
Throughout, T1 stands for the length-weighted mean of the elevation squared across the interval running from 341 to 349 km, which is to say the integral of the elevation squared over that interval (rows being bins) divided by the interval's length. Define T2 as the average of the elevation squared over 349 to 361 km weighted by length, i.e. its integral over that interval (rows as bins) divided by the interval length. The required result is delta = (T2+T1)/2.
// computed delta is 4.7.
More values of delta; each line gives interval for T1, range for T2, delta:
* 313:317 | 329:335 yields 5.9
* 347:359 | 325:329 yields 5.3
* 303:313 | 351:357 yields 6.0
